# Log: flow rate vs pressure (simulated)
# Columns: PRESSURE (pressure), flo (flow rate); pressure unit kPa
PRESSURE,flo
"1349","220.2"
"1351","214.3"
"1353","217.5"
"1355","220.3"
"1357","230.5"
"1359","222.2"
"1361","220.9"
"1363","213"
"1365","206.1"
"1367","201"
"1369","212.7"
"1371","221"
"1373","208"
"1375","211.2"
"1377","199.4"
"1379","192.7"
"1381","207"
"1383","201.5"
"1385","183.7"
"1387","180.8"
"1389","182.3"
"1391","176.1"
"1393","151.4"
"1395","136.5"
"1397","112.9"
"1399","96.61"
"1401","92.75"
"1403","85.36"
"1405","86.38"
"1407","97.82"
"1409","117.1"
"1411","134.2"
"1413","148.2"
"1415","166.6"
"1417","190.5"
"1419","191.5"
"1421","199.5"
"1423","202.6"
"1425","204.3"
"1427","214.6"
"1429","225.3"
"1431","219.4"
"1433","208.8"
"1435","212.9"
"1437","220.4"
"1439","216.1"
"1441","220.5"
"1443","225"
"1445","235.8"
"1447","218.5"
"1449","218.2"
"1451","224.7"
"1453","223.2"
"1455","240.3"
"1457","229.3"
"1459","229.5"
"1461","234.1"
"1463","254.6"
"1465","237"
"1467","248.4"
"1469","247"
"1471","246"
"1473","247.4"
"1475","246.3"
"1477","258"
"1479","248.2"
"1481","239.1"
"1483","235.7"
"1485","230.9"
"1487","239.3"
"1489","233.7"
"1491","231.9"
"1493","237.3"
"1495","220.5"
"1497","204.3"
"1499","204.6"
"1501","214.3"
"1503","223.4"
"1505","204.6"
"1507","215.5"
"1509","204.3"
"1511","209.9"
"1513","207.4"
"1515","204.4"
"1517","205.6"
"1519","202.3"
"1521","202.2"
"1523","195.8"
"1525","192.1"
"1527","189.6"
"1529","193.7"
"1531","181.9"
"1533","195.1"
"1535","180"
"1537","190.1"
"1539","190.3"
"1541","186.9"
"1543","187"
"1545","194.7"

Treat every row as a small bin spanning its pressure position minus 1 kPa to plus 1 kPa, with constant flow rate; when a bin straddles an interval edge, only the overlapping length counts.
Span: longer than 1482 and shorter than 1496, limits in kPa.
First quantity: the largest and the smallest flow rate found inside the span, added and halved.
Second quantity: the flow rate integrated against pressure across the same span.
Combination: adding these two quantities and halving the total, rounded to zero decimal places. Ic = 1744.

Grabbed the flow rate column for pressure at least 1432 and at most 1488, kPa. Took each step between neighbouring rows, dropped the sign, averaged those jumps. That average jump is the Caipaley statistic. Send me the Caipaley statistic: 7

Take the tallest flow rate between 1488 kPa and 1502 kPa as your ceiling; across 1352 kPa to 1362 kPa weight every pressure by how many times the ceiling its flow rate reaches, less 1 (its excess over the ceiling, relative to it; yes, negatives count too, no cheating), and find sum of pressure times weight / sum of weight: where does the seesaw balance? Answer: 1356.8 kPa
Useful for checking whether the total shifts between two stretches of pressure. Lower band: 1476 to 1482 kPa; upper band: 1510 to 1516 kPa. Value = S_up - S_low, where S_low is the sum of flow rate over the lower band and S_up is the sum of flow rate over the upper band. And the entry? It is -124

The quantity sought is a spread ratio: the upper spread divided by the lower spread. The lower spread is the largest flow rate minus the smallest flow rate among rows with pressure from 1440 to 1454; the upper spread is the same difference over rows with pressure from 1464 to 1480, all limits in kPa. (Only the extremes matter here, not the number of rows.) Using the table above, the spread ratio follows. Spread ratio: 1.2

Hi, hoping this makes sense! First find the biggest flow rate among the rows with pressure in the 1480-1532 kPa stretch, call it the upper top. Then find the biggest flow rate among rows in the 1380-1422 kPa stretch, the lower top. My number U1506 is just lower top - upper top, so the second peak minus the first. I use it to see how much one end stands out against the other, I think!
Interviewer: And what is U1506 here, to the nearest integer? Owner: -32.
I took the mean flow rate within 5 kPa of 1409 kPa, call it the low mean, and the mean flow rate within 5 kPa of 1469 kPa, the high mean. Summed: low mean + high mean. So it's 362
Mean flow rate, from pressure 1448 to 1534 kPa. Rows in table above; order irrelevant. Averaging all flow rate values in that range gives 222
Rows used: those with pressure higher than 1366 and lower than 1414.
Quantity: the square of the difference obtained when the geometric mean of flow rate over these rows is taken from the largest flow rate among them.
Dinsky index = 4696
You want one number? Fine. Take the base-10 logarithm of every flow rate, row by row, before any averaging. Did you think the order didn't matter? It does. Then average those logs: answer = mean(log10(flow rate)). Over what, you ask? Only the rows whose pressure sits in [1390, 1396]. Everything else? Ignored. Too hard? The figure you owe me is 2.19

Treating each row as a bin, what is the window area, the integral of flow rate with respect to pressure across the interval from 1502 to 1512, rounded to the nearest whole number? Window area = 2115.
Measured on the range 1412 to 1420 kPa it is 1394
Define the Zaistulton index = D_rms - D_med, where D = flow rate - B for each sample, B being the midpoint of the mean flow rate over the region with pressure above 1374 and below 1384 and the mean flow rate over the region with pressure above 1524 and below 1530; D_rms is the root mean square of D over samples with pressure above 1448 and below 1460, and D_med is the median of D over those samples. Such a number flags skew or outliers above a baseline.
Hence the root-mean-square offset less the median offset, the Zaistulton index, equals 1.3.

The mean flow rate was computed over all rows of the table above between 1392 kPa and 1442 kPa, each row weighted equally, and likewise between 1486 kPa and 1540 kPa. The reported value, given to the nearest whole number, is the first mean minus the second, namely -40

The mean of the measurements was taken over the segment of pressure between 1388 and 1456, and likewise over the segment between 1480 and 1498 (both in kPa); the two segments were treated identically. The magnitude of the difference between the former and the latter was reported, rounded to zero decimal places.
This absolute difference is 51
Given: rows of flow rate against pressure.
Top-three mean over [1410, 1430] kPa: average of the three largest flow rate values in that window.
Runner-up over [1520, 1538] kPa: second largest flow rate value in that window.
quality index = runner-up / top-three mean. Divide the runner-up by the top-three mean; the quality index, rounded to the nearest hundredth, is 0.91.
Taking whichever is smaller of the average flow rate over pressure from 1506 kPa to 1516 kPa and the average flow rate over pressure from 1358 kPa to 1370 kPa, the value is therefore 208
